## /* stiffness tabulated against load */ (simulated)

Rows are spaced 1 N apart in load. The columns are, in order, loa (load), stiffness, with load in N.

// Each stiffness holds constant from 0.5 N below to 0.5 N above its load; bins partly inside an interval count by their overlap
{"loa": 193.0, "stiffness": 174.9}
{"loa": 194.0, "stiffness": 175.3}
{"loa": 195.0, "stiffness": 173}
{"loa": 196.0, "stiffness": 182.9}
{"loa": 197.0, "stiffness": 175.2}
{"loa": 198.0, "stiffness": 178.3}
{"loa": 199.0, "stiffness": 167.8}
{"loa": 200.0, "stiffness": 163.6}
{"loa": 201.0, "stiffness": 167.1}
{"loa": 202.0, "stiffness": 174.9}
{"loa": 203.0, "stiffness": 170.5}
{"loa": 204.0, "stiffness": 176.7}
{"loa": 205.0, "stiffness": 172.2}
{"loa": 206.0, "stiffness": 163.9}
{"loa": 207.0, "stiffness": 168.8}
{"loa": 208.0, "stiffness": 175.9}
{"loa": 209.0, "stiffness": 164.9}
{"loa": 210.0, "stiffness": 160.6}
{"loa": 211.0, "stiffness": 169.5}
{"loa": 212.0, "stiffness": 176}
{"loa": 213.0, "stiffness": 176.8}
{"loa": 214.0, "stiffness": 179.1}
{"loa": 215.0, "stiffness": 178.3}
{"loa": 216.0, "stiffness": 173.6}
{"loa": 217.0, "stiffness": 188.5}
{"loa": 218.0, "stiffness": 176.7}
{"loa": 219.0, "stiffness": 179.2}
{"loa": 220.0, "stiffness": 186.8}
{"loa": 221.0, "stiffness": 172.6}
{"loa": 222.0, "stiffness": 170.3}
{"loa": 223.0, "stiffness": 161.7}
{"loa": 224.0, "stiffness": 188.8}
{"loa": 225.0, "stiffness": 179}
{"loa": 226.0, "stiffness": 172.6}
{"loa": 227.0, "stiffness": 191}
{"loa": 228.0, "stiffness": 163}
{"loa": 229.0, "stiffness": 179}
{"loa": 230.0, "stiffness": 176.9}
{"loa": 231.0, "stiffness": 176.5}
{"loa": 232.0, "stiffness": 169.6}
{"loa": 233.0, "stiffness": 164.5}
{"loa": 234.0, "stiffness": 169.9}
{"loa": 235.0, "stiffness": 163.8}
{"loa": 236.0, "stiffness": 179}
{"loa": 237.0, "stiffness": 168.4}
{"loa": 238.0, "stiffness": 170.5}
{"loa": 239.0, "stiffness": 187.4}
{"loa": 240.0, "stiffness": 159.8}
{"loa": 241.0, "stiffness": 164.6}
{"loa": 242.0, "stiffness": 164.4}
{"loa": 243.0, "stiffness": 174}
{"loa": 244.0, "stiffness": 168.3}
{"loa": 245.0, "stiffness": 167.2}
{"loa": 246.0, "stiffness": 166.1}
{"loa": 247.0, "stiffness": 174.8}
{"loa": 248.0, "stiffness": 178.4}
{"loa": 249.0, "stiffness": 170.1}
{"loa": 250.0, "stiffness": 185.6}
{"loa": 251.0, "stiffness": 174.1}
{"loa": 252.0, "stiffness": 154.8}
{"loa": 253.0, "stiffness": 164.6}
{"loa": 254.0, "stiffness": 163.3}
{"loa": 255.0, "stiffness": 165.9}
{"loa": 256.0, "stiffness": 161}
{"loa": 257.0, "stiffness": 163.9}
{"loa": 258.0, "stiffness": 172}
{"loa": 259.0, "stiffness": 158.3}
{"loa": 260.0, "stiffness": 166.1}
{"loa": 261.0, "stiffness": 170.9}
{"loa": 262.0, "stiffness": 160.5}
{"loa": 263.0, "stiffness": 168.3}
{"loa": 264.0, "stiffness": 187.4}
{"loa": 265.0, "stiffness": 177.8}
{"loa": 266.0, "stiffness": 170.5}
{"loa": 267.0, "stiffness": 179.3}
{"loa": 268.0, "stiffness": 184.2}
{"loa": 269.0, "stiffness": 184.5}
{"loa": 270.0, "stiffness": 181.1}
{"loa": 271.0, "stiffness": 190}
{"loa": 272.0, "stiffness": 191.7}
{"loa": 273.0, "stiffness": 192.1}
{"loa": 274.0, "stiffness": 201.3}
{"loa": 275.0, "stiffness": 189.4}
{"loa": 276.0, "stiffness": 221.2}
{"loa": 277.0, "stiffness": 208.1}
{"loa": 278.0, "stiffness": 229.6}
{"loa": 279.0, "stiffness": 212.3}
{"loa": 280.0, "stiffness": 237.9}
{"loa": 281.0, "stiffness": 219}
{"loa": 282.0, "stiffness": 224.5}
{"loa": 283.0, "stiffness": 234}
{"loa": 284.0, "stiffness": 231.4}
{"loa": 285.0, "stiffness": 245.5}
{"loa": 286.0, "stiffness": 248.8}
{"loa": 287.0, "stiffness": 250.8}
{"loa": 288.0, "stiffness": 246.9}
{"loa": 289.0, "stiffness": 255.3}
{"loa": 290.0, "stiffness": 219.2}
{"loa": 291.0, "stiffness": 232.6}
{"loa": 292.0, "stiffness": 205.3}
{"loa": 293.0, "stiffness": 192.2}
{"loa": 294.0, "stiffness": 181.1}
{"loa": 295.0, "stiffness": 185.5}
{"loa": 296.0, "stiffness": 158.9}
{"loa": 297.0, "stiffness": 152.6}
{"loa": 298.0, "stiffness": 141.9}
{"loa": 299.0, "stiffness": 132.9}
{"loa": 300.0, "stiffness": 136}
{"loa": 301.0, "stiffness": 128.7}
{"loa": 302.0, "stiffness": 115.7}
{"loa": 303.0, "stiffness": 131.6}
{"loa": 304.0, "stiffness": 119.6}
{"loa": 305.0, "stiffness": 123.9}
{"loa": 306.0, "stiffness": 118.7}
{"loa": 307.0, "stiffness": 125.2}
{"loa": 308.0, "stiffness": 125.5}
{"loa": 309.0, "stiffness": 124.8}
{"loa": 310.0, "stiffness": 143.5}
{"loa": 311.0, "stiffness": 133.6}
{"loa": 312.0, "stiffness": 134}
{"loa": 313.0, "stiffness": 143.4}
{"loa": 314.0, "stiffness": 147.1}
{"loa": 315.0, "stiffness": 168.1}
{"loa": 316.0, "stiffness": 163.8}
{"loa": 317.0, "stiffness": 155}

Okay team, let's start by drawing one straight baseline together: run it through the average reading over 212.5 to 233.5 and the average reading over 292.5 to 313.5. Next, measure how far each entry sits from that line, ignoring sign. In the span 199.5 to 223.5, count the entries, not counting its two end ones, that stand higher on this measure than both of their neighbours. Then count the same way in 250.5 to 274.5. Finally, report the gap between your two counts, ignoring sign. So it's 0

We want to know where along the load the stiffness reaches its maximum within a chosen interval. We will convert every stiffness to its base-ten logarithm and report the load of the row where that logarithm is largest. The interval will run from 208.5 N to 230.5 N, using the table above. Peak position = 227.0 N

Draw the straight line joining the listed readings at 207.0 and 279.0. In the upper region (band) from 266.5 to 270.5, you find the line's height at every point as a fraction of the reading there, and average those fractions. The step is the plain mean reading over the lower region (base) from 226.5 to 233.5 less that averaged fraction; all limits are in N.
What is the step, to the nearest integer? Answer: 173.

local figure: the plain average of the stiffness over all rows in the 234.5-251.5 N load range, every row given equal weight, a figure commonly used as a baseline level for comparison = 172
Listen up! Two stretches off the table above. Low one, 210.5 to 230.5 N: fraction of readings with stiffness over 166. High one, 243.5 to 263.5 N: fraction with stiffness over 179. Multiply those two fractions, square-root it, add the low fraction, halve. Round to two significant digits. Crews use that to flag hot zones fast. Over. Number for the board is 0.56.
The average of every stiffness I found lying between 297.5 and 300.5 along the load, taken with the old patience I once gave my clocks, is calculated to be 137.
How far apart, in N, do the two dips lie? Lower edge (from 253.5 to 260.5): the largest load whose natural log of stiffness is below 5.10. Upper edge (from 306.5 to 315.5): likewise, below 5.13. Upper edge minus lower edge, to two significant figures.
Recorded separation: 56 N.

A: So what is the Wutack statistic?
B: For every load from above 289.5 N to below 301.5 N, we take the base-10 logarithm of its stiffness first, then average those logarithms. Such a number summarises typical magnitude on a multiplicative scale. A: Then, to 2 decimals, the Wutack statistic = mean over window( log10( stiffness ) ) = 2.23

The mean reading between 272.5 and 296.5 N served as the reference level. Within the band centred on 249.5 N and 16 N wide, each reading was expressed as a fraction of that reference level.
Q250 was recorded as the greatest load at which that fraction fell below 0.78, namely 257.0 N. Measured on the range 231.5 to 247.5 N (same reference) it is 246.0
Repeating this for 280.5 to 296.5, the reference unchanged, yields 296.0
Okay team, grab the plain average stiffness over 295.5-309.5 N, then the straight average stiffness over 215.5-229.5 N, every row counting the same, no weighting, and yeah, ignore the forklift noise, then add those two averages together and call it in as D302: 308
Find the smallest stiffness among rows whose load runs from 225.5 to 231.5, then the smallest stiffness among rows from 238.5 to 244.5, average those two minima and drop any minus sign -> 161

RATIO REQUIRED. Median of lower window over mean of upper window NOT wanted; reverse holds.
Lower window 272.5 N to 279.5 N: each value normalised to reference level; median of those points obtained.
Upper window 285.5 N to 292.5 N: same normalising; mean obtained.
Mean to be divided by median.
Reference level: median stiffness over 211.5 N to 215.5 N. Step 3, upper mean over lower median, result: 1.14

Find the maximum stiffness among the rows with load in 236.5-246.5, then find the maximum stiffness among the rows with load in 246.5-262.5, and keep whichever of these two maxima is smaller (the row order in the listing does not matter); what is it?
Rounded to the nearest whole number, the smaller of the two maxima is 186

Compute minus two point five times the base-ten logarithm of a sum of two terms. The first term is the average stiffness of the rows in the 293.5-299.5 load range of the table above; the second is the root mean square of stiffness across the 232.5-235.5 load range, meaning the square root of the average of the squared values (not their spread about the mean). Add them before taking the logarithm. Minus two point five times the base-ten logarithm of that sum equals -6.28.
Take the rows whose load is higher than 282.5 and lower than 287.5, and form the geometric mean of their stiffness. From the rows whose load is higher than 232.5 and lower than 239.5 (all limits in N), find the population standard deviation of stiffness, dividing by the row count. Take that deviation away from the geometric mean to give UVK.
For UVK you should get 234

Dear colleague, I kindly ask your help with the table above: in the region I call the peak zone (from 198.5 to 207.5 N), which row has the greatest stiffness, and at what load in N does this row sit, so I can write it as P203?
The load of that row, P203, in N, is 204.0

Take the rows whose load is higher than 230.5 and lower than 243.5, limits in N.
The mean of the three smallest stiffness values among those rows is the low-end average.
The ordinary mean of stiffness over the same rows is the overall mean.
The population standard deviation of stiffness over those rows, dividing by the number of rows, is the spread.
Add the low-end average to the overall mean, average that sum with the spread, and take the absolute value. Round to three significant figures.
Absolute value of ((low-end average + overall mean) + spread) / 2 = 170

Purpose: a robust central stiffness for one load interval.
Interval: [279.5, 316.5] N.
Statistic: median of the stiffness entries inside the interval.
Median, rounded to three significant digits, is 159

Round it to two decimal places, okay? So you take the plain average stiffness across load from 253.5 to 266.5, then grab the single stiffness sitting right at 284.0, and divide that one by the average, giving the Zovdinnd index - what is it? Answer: 1.38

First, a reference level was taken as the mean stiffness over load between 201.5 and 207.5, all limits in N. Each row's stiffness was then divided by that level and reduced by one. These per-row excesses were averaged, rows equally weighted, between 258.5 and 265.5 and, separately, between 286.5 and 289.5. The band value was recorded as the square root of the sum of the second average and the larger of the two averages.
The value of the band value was 1.0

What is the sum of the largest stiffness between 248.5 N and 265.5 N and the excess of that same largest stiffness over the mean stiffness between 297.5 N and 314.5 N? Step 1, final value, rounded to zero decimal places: 244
